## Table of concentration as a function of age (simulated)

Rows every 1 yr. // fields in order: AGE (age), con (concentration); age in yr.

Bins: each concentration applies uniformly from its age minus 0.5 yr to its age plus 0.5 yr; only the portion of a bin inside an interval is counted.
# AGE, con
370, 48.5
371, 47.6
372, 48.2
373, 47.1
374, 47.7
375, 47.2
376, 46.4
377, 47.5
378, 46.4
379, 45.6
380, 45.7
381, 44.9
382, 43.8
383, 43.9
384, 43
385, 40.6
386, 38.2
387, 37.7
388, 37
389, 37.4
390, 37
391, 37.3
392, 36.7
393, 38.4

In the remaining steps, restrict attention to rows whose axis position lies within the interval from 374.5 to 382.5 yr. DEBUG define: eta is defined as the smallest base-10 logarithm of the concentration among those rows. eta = 1.64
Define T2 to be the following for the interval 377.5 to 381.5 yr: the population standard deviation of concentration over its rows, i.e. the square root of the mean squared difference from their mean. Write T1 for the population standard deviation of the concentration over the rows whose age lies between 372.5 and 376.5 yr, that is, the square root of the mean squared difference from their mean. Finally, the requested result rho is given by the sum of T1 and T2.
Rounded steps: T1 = 0.46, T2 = 0.53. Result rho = 1.0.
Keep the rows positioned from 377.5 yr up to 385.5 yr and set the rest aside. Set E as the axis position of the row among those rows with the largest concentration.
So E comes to 378 yr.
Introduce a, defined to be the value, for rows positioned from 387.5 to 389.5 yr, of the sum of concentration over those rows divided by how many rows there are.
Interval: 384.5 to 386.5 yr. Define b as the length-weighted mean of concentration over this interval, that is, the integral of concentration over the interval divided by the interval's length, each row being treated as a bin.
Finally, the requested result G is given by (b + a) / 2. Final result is 38.3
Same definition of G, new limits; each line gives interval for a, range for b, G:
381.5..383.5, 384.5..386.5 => 41.6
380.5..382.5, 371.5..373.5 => 46.0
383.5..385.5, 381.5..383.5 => 42.8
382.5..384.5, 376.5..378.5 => 45.2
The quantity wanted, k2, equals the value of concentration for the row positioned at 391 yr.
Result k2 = 37.3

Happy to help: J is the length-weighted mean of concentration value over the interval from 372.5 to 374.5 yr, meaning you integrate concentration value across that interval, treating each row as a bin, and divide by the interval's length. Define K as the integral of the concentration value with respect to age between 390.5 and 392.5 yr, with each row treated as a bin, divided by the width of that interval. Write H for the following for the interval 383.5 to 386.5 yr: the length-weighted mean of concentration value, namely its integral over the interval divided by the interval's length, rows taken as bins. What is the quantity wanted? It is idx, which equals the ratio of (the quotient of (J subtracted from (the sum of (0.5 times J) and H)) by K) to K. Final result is 0.012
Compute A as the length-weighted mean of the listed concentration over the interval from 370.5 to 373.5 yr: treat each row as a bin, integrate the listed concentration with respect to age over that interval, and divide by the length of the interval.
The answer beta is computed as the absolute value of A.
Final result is 47.6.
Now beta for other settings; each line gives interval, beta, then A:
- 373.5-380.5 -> 46.6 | 46.6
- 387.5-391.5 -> 37.2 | 37.2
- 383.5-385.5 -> 41.8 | 41.8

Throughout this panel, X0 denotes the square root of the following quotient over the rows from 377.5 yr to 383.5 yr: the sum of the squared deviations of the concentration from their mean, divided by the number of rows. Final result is 0.95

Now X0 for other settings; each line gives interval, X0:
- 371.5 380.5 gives 0.85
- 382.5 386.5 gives 2.22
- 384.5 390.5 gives 1.24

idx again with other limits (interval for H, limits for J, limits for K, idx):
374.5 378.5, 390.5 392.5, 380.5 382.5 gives 0.014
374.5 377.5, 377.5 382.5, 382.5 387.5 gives 0.015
